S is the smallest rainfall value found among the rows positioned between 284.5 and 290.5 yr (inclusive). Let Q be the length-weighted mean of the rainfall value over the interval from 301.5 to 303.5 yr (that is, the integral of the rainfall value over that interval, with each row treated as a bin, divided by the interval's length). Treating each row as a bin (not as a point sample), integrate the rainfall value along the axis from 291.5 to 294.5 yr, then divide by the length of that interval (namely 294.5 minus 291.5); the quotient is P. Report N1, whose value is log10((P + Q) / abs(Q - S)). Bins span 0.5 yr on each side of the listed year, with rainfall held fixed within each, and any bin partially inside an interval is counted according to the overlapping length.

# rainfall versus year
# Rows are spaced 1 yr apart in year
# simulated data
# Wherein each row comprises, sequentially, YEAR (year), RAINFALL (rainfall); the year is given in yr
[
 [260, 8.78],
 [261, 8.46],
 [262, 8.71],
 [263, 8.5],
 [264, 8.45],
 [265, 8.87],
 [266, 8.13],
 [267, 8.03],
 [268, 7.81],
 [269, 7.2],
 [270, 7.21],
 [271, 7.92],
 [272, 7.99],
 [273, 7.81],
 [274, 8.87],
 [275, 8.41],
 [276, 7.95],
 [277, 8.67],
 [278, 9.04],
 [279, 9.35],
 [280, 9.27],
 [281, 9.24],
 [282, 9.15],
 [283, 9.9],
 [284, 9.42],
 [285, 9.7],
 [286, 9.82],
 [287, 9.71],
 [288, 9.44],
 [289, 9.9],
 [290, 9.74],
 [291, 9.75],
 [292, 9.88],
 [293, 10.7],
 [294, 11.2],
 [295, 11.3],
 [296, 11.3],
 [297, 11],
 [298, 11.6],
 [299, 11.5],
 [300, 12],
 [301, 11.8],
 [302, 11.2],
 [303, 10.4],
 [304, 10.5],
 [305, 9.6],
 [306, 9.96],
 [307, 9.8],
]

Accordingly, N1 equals 1.20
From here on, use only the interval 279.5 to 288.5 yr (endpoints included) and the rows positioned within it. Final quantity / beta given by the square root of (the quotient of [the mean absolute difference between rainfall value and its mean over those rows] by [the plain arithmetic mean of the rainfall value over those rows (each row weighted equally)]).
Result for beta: 0.16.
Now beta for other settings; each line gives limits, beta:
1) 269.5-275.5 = 0.22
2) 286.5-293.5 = 0.16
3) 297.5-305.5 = 0.25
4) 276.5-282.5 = 0.14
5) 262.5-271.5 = 0.23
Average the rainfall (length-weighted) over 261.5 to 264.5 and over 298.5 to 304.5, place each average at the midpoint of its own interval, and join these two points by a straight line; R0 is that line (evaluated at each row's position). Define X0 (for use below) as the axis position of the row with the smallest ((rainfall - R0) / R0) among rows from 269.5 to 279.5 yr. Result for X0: 270 yr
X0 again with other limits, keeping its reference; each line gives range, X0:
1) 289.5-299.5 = 291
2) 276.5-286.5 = 277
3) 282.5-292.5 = 288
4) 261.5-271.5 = 270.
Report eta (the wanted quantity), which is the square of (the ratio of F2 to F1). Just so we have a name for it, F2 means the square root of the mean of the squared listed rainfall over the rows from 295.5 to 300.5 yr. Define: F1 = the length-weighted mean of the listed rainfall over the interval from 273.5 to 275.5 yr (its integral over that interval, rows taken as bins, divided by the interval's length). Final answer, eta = 1.8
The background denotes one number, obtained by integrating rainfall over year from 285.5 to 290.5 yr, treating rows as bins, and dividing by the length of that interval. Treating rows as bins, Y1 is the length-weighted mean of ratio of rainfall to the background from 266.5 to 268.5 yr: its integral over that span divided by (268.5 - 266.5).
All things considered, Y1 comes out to 0.81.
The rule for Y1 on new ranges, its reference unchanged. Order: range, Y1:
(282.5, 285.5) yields 0.99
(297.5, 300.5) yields 1.20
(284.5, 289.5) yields 1.00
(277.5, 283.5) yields 0.96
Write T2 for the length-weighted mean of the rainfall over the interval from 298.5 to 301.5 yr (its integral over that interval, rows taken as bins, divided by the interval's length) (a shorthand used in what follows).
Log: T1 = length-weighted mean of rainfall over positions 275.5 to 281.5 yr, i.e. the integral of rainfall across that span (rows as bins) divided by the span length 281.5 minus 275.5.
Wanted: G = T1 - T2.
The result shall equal -2.8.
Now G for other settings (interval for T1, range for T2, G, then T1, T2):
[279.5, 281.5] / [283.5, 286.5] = -0.4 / 9.3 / 9.6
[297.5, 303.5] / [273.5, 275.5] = 2.8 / 11.4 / 8.6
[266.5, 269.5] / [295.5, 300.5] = -3.8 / 7.7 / 11.5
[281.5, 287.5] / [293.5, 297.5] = -1.6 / 9.6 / 11.2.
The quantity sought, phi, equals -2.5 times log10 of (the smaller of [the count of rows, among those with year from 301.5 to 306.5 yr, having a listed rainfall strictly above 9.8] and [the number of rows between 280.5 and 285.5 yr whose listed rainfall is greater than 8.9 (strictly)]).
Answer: -1.51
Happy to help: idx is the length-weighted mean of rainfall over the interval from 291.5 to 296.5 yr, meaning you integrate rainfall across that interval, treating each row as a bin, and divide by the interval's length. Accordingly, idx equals 10.9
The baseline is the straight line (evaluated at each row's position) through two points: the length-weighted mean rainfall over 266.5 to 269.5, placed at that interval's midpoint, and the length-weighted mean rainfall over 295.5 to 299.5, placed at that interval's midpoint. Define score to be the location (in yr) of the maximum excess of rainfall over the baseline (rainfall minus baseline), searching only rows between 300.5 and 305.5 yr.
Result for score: 301 yr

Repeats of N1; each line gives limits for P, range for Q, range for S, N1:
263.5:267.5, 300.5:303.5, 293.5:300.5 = 2.17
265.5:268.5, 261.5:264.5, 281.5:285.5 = 1.44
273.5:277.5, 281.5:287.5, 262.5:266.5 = 1.09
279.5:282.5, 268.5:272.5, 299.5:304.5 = 0.78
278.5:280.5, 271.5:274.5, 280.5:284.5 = 1.28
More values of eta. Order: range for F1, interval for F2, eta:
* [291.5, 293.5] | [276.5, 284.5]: 0.8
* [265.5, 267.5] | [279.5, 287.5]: 1.4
